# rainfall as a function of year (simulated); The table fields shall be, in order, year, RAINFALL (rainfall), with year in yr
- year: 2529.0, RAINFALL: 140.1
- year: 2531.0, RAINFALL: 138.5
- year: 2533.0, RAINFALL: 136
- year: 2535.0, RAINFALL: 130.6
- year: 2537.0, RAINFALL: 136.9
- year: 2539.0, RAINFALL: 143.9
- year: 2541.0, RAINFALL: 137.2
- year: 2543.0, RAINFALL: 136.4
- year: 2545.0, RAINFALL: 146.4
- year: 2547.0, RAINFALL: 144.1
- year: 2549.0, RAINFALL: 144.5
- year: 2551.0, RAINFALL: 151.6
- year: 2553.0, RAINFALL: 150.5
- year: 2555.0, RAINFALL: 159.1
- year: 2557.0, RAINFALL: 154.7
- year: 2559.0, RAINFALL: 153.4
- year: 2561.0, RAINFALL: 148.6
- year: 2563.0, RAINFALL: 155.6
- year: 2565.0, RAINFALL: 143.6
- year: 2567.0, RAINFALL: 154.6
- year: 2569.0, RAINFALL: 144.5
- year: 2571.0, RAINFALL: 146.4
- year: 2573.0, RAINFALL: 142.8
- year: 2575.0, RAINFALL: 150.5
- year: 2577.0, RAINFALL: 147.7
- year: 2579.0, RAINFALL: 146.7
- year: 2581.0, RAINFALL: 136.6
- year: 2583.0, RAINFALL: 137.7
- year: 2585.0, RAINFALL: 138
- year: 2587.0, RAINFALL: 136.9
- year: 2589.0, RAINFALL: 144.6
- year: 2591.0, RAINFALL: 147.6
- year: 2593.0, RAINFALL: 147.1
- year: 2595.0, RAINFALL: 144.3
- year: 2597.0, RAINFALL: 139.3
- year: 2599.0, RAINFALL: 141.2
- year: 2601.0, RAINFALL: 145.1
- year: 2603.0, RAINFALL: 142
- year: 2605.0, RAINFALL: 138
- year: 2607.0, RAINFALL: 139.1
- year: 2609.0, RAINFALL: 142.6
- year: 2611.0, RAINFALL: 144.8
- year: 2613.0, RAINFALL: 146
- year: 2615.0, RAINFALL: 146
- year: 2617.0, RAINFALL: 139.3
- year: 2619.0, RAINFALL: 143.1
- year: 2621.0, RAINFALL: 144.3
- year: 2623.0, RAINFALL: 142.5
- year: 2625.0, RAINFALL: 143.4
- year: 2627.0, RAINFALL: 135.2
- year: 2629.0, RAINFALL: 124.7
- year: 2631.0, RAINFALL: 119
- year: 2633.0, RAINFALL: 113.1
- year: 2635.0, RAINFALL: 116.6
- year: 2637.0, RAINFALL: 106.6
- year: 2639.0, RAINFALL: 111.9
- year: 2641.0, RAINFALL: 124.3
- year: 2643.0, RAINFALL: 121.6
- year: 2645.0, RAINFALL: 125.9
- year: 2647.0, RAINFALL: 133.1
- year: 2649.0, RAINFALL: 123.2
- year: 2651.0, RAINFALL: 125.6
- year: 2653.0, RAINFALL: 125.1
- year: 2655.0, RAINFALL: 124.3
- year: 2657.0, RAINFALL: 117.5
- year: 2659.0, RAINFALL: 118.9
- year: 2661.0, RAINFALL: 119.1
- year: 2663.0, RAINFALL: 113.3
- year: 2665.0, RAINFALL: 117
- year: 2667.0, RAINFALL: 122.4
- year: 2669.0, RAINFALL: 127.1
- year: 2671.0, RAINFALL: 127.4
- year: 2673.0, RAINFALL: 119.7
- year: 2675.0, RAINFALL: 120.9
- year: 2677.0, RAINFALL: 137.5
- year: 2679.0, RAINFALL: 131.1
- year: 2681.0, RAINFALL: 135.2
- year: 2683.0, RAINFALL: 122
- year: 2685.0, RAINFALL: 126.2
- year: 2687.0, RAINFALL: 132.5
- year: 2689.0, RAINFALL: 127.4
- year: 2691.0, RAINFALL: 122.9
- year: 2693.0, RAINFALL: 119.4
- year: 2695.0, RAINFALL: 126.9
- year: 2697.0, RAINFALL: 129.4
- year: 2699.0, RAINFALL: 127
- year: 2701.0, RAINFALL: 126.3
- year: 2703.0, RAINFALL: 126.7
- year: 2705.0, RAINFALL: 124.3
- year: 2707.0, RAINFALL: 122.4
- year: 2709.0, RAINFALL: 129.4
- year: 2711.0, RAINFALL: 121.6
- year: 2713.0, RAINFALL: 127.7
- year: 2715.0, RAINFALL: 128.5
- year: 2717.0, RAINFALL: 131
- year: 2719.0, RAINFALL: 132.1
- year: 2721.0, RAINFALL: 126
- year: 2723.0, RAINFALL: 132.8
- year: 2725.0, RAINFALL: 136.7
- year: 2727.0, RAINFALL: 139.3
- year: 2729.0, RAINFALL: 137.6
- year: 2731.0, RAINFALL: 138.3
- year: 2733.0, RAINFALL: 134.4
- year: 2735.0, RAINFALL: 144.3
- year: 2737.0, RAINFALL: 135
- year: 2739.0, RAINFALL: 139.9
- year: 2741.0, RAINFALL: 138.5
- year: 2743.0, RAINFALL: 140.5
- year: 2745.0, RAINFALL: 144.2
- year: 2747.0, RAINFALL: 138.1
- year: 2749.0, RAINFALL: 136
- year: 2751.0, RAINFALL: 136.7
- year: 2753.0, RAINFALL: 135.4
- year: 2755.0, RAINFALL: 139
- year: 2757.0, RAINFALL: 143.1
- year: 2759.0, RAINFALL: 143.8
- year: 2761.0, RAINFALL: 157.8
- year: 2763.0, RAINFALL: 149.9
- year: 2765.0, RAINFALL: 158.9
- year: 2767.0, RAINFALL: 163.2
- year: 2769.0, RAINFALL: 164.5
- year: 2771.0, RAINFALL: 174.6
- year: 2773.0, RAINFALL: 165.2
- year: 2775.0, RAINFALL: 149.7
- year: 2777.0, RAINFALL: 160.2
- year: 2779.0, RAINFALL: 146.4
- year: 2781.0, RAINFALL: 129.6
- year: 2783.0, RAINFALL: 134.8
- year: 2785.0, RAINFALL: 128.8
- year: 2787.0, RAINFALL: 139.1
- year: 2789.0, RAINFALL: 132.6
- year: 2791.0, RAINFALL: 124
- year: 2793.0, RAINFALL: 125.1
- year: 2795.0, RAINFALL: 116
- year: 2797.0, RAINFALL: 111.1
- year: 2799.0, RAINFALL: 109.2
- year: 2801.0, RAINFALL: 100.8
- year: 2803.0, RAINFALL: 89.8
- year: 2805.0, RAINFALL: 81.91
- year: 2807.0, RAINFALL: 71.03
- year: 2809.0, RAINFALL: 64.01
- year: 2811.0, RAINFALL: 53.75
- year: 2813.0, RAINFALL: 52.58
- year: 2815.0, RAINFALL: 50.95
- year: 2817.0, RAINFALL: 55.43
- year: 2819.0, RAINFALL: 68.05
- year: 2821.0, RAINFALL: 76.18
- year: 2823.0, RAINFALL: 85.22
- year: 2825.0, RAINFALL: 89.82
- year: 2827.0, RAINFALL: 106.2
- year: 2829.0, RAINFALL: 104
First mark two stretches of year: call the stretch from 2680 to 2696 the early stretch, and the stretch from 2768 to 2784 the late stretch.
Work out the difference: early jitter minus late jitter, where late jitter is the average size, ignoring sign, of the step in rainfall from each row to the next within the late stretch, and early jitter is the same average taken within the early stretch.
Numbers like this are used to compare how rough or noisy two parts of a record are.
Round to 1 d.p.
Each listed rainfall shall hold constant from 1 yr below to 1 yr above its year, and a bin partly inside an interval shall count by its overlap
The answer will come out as -5.3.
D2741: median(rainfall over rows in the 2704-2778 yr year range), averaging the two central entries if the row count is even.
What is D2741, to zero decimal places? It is 138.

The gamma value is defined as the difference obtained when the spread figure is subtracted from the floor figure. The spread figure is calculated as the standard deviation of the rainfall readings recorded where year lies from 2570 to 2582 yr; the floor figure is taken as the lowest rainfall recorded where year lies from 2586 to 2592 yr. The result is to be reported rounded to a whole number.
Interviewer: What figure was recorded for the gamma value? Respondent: 132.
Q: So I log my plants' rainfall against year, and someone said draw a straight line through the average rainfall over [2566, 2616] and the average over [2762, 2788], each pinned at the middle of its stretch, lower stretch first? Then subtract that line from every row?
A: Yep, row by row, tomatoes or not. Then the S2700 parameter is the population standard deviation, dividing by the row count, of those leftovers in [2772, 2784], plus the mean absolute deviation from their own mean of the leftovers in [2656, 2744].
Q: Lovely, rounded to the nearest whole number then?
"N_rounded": 18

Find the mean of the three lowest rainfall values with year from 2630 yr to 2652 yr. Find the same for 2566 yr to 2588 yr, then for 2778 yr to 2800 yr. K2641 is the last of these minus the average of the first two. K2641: -12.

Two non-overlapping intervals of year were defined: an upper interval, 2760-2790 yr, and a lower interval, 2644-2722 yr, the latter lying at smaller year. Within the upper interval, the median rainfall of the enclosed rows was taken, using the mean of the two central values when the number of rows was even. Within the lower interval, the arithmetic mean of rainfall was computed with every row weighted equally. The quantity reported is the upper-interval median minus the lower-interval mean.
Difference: 24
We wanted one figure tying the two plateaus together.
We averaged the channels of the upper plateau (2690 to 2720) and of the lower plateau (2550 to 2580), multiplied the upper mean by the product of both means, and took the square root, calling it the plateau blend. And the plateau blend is 1548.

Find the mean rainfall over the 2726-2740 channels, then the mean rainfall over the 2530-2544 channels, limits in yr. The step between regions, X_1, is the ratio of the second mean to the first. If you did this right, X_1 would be 0.99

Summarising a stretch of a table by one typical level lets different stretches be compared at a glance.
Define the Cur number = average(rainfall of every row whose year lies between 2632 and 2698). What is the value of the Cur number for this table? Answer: 123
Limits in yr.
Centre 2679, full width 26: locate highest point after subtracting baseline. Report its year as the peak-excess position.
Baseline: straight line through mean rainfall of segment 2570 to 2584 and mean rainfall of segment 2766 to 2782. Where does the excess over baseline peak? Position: 2677.0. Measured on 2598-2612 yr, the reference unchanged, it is 2601.0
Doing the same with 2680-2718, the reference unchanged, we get 2681.0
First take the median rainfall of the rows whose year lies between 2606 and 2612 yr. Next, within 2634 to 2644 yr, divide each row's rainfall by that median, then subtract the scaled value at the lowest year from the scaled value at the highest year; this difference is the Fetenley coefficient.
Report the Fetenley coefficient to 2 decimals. 0.04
